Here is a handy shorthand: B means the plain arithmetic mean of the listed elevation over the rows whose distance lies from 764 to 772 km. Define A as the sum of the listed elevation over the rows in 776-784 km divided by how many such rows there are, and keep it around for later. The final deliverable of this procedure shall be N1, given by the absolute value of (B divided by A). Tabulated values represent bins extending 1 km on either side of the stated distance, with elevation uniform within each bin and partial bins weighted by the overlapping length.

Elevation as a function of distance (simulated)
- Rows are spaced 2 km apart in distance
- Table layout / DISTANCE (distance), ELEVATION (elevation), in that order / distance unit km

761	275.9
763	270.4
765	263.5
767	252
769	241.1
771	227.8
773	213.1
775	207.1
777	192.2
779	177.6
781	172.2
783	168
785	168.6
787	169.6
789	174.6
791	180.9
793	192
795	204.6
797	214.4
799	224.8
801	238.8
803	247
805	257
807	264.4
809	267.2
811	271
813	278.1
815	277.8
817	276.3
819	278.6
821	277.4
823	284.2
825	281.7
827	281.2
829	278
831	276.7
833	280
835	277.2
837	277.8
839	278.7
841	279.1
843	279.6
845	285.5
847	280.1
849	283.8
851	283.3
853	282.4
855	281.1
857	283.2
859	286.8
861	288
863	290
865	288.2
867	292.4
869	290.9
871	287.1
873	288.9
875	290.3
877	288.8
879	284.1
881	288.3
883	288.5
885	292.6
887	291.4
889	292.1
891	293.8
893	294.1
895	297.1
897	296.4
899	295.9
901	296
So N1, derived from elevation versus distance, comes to 1.39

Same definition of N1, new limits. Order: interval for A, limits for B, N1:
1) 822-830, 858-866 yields 1.02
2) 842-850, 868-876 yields 1.02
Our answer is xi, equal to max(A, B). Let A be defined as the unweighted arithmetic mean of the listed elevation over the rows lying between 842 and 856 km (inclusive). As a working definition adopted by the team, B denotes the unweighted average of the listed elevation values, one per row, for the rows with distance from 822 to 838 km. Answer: 282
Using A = 282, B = 280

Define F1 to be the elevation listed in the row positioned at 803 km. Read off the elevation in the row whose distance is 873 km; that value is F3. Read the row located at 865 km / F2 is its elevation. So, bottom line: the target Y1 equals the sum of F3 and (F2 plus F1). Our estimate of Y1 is 824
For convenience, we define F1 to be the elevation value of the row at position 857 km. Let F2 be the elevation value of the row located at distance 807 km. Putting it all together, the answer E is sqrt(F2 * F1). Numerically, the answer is 274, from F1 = 283.2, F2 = 264.4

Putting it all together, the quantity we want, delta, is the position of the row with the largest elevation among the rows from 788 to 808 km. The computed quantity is 807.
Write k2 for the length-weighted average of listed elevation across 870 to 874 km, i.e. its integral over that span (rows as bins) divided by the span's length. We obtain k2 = 288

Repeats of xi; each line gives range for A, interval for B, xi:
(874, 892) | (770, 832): 290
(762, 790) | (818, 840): 279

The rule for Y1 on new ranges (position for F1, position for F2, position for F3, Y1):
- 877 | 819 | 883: 856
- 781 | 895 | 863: 759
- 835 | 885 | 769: 811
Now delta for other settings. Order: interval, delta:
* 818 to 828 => 823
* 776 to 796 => 795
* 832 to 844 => 833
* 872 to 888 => 885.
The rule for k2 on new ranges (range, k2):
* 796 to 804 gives 231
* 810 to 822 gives 277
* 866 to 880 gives 289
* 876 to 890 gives 289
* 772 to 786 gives 186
